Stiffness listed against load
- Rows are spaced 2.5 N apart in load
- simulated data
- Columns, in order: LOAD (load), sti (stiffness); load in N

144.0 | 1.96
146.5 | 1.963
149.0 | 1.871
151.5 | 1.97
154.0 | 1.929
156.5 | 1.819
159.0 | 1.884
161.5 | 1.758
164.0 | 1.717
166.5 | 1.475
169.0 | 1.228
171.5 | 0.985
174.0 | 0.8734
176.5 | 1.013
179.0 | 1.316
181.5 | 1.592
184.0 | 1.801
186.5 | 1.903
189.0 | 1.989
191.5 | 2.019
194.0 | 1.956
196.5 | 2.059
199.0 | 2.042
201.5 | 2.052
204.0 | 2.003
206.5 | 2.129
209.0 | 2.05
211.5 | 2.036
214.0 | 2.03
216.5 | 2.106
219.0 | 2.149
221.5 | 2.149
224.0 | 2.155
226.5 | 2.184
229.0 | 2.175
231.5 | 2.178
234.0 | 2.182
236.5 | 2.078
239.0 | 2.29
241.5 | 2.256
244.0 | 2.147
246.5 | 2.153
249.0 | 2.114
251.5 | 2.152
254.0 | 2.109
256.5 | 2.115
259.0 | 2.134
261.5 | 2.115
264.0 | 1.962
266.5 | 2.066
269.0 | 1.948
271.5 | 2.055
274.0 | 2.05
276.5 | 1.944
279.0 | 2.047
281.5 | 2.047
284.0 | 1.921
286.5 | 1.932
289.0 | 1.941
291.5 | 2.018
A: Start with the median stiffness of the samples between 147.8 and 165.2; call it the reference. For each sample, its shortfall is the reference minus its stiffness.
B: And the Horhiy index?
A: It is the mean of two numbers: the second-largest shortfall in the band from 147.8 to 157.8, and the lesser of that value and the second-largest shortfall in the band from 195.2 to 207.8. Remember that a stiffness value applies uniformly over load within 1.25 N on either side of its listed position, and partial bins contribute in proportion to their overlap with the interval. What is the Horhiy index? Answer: -0.09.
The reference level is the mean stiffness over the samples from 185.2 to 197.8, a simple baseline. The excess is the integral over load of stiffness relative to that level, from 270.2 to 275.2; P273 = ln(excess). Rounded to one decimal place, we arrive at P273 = -1.1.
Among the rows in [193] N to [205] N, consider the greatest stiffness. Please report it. 2.059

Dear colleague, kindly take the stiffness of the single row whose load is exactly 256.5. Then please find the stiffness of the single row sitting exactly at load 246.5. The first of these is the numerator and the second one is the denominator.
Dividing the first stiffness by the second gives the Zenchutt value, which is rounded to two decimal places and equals 0.98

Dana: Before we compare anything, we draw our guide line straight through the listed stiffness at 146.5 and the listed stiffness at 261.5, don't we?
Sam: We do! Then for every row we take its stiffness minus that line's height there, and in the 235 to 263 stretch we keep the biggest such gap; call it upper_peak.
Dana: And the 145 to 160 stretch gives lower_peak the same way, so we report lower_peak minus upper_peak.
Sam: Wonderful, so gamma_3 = -0.20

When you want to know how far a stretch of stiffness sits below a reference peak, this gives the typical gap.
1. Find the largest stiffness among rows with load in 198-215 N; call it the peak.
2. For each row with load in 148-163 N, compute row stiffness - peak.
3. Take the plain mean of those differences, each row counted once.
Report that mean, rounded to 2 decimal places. -0.26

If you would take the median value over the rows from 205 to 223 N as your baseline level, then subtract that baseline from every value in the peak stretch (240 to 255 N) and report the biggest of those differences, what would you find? 0.15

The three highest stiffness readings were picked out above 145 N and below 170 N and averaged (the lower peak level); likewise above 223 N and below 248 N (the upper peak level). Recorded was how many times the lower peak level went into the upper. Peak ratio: 1.15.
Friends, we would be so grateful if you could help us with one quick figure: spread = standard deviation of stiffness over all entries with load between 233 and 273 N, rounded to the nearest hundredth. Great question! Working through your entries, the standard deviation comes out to 0.09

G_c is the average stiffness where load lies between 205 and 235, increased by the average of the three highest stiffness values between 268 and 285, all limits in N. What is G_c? 4.18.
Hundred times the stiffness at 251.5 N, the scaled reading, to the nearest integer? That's 215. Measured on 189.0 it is 199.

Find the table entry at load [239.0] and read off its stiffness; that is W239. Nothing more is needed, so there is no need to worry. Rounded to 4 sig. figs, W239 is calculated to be 2.290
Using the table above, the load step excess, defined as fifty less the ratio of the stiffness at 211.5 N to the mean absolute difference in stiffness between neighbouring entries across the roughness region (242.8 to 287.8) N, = 15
